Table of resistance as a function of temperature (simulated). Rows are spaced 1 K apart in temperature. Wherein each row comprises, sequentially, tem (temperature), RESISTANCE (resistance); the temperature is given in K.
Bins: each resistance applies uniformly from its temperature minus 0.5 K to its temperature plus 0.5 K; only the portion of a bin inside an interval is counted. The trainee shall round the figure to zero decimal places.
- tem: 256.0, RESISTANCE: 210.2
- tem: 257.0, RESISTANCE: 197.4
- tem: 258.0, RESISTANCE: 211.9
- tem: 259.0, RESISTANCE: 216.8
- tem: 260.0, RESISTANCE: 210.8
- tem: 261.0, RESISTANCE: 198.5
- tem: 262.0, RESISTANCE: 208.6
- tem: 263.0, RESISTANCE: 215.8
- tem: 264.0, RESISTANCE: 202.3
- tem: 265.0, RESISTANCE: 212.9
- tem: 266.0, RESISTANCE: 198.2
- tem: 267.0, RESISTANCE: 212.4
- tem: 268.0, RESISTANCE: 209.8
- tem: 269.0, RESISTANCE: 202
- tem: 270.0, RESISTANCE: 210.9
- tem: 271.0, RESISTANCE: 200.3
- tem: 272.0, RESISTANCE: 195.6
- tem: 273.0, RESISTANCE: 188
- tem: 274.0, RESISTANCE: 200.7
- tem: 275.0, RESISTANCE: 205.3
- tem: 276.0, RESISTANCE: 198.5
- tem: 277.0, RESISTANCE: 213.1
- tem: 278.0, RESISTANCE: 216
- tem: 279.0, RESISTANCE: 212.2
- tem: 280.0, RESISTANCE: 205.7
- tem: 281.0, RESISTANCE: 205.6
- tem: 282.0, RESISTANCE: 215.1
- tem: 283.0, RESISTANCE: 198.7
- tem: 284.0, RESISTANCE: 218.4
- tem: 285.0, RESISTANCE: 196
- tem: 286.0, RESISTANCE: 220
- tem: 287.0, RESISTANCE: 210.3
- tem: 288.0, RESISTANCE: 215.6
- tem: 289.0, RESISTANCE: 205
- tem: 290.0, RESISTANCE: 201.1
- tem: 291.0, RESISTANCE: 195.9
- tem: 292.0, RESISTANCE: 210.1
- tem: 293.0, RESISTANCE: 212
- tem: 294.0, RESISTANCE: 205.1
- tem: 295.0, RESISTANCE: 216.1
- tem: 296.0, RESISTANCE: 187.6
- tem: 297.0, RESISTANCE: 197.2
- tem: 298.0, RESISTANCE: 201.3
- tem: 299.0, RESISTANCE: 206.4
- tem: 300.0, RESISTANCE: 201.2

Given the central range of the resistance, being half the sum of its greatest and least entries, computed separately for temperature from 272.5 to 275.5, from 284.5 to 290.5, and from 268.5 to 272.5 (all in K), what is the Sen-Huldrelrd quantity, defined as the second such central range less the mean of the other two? 8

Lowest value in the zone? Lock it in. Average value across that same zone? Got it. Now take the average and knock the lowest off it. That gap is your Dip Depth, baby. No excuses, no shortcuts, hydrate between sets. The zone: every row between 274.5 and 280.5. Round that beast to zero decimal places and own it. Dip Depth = 10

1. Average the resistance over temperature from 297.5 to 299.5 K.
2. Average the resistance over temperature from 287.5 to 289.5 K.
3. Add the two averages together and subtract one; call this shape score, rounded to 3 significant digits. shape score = 413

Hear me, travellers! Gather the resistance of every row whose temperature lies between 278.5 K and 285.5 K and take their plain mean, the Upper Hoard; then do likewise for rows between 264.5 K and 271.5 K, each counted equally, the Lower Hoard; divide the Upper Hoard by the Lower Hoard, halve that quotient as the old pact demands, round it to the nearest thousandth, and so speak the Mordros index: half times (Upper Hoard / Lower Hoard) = 0.502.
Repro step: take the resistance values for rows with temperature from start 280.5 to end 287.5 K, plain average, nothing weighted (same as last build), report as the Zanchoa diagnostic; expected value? 209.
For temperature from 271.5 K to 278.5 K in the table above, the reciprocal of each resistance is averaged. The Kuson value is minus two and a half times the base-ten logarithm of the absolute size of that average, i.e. 5.76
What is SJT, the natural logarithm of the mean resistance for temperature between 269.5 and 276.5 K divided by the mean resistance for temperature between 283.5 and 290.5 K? -0.047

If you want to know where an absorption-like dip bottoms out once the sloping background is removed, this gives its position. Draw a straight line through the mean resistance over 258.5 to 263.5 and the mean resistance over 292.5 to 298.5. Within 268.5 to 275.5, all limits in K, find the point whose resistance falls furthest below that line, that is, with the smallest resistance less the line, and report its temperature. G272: 273.0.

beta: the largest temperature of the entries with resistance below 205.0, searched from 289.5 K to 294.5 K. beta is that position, 291.0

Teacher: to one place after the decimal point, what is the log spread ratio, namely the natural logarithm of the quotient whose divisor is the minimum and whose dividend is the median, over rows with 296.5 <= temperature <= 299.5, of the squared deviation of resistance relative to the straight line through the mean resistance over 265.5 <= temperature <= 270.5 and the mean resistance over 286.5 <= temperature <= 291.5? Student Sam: 2.1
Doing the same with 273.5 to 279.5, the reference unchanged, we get 3.7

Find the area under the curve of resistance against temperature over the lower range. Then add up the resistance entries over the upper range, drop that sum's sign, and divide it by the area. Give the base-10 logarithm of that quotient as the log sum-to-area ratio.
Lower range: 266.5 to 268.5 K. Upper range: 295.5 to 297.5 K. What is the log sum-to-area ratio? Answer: -0.04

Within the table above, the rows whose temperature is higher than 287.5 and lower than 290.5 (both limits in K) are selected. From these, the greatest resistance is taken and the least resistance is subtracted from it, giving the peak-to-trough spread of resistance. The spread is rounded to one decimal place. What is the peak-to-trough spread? 14.5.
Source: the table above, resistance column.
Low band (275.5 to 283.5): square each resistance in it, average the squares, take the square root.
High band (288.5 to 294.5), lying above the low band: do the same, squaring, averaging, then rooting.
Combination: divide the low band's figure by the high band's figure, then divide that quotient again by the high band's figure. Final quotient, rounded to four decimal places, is 0.0050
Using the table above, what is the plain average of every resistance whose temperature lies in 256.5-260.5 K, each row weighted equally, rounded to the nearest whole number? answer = 209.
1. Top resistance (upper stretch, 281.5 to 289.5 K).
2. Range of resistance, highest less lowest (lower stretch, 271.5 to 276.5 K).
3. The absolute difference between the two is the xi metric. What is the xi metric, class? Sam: 203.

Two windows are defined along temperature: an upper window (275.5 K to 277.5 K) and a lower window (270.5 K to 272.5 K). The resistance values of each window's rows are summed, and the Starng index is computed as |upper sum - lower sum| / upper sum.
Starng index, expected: 0.038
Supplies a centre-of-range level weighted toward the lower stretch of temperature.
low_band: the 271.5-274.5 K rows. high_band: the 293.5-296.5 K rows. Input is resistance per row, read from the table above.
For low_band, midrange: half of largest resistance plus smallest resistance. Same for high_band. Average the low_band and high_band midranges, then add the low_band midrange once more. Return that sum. 392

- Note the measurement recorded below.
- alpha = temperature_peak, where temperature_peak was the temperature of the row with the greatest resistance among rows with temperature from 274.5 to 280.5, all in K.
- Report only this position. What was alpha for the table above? 278.0 K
